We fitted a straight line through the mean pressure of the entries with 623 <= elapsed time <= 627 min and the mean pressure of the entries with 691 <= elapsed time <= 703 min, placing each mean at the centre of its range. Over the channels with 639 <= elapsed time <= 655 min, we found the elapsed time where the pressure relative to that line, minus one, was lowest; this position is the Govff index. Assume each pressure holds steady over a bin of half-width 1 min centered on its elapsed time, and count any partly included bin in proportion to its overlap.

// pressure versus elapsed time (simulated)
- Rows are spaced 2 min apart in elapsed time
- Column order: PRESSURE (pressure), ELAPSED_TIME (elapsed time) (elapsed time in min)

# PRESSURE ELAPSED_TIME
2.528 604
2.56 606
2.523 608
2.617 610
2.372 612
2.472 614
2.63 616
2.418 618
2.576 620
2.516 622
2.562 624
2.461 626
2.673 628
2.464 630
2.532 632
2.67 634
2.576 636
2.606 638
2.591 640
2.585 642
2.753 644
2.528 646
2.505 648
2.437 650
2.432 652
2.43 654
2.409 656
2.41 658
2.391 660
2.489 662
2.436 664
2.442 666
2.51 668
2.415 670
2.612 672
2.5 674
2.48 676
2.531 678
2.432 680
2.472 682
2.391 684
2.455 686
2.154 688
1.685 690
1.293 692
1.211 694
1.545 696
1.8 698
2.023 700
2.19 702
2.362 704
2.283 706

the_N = 650 min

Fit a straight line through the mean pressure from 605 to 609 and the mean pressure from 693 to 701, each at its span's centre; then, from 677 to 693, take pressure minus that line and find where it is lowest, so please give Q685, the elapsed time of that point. 692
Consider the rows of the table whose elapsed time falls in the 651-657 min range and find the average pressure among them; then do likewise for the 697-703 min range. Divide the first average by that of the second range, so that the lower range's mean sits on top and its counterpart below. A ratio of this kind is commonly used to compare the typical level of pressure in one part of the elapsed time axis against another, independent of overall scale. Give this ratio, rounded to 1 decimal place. 1.2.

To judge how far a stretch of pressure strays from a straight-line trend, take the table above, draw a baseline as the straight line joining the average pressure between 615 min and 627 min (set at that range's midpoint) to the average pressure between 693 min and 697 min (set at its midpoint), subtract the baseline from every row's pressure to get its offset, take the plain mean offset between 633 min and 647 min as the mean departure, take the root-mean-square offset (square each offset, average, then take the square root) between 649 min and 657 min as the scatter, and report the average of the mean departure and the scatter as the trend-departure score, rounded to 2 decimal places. 0.39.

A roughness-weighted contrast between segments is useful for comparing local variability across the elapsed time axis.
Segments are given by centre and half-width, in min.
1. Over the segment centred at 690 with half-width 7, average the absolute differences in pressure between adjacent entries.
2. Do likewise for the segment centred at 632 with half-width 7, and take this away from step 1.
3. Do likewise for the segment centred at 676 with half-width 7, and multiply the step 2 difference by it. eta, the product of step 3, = 0.013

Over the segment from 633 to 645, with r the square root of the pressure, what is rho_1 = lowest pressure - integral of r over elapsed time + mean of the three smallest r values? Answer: -15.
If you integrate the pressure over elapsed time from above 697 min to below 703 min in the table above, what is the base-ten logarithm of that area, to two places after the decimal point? 1.08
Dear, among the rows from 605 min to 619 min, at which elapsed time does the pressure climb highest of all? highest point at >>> 616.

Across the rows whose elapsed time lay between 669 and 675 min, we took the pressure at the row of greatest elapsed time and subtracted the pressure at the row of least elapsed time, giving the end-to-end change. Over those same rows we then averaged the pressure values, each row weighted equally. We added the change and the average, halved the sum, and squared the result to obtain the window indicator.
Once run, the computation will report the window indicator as 1.68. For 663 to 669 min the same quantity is 1.61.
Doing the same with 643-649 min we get 1.38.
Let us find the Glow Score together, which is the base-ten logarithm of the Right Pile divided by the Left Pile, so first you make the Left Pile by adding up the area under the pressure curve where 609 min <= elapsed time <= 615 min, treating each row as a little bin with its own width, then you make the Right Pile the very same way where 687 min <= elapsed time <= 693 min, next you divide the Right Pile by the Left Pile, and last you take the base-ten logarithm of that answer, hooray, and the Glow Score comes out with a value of -0.16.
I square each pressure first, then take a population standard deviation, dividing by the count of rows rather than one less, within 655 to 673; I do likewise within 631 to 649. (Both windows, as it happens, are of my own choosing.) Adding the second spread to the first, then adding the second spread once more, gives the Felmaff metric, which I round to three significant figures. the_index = 1.10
